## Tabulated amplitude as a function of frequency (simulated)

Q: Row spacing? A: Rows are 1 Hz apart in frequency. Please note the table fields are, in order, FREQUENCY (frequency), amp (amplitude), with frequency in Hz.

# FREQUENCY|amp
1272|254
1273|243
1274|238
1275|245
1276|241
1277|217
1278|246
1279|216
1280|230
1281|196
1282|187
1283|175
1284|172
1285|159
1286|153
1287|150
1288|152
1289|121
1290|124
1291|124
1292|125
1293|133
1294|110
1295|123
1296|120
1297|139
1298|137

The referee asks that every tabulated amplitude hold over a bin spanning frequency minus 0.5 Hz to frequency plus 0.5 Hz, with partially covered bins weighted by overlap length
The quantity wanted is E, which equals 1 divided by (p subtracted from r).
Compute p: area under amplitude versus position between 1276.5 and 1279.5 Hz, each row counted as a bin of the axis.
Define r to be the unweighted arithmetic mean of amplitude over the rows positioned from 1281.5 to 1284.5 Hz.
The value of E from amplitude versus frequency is -0.0020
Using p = 679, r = 178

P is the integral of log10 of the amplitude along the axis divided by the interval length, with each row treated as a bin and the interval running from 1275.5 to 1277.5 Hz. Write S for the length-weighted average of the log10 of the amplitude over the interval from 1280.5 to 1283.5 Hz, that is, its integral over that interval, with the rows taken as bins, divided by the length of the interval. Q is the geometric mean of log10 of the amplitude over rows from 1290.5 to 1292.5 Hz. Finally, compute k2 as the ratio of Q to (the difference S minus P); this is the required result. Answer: -23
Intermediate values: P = 2.36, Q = 2.10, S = 2.27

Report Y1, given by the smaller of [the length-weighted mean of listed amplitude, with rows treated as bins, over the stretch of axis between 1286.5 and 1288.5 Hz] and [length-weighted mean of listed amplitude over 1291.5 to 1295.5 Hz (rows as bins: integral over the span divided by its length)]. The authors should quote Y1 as 123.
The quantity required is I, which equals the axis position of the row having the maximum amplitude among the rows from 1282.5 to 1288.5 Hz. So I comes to 1283 Hz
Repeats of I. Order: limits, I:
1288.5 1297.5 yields 1297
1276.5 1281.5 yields 1278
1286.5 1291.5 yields 1288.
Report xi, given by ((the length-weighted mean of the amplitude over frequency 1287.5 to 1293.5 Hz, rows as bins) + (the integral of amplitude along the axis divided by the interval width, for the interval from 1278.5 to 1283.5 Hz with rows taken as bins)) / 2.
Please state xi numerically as 165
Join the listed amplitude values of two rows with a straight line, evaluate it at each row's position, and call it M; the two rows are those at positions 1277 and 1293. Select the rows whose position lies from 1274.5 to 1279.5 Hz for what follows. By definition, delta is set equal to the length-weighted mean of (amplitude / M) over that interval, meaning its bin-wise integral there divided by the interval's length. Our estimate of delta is 1.07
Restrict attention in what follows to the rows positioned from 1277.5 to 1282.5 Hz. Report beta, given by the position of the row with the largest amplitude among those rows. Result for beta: 1278 Hz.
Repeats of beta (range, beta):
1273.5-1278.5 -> 1278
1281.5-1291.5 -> 1282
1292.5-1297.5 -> 1297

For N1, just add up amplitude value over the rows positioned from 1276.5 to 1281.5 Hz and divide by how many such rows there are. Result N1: 221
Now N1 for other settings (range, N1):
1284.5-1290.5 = 143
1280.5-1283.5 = 186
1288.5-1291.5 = 123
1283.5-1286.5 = 161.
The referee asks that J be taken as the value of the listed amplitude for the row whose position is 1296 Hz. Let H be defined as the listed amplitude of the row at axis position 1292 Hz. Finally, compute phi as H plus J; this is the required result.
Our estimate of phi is 245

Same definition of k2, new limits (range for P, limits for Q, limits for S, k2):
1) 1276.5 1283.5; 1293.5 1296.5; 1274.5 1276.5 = 31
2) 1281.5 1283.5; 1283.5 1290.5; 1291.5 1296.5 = -13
